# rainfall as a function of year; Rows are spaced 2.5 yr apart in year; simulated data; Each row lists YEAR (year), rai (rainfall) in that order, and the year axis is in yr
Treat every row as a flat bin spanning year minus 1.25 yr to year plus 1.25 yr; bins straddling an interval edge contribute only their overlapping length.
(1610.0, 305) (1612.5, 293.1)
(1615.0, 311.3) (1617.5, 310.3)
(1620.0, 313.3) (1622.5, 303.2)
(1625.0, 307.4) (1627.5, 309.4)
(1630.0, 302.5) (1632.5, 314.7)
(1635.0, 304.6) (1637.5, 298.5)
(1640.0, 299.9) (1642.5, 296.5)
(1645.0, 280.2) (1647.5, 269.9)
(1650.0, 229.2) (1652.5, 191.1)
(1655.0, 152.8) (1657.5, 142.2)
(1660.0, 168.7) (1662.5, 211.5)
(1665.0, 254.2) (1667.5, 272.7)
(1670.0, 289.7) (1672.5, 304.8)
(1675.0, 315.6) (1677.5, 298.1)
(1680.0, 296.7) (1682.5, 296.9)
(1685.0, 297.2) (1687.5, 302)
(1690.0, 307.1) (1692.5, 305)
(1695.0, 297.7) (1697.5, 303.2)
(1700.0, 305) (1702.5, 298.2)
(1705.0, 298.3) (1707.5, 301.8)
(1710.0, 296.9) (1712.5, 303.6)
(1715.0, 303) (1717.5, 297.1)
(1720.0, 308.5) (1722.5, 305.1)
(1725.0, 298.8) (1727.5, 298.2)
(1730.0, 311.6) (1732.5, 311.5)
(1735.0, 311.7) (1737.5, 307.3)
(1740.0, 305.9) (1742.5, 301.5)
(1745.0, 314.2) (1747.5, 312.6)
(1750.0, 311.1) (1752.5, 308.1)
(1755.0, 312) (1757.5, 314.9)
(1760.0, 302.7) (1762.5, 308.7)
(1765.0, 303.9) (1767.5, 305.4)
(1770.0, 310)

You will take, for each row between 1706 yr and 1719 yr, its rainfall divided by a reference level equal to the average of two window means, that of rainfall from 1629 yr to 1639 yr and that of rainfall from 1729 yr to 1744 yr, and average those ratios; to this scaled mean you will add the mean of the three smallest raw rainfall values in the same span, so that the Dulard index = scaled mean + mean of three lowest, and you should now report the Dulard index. 300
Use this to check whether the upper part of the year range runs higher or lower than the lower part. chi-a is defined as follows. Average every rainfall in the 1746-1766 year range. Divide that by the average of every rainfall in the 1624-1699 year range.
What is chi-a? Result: 1.13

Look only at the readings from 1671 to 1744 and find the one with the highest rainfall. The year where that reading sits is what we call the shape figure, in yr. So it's 1675.0 yr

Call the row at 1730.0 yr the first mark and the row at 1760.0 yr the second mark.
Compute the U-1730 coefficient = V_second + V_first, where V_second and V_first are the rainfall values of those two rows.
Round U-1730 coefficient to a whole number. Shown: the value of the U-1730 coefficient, 614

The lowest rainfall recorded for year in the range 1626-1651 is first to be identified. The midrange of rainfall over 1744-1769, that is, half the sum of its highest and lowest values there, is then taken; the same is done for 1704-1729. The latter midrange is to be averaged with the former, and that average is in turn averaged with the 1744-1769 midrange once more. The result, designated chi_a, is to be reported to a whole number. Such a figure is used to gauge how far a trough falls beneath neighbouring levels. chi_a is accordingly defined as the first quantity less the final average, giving -78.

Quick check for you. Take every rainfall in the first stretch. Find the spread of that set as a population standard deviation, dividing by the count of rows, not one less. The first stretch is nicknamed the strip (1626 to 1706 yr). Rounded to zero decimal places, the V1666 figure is 48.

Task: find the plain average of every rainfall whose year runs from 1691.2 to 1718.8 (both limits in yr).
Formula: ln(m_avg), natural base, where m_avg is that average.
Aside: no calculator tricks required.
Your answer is 5.71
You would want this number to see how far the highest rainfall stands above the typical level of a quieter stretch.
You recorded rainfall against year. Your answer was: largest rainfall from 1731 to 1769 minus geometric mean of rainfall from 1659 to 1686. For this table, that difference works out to 46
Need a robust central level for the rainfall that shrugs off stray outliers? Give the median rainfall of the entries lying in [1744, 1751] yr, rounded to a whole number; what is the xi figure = 313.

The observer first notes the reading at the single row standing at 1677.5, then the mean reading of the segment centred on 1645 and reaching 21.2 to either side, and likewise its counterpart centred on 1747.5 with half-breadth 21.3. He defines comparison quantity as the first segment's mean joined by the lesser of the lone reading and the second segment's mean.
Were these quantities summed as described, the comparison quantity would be 553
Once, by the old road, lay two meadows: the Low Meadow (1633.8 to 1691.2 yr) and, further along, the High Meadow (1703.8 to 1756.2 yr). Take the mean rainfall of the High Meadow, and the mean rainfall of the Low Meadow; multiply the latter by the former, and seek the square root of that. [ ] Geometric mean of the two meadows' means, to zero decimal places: 284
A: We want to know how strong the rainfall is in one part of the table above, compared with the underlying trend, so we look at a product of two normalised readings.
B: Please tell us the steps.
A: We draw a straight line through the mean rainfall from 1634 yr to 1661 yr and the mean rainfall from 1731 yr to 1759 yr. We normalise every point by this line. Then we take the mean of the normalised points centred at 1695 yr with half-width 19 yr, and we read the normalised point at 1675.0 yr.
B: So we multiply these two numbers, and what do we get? 1.34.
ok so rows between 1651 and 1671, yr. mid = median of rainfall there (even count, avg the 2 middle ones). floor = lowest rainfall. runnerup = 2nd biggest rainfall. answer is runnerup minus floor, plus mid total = 332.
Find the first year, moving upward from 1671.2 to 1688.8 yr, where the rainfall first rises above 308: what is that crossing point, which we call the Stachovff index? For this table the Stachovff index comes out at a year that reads 1675.0 yr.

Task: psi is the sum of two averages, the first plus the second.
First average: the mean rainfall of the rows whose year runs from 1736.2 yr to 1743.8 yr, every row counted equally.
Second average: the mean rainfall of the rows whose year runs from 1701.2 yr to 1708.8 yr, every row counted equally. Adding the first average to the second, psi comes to 604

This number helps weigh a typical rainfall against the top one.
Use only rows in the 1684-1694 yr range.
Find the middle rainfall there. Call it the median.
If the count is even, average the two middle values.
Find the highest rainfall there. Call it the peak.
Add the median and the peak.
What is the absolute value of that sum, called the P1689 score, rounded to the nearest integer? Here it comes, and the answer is 611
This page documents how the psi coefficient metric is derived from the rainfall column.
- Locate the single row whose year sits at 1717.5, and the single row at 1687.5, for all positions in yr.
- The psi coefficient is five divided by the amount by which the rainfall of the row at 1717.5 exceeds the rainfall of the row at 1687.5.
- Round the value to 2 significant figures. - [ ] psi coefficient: -1.0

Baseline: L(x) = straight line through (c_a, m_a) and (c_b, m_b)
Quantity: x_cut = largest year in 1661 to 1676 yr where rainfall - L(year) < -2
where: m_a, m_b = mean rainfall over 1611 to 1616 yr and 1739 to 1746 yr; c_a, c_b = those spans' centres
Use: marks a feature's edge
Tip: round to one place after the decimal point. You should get 1670.0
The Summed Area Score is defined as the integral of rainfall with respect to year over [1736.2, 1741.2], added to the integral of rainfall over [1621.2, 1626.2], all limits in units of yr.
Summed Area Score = 3060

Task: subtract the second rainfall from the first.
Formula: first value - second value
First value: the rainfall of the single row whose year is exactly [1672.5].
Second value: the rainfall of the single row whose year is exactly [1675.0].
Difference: -11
